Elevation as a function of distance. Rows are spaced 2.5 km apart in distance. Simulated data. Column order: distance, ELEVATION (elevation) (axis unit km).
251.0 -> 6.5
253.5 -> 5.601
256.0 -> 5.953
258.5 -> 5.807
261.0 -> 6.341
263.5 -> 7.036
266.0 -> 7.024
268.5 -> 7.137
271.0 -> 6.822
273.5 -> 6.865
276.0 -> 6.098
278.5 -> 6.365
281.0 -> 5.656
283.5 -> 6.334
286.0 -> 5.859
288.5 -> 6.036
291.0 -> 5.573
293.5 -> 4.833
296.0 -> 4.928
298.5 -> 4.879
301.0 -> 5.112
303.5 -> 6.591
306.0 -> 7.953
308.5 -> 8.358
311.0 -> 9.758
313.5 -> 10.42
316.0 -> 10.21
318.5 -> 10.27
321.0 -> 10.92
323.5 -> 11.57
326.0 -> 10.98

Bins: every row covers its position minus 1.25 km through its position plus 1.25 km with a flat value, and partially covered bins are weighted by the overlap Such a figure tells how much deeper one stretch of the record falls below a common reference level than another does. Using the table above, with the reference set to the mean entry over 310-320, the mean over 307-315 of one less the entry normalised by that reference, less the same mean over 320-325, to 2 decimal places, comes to 0.17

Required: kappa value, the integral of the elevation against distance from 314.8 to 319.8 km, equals 51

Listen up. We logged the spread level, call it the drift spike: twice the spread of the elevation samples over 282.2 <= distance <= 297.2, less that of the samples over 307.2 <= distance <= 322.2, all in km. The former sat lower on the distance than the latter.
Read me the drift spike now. 0.3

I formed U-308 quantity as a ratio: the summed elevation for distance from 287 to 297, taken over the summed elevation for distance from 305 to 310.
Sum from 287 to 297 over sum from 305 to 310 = 1.3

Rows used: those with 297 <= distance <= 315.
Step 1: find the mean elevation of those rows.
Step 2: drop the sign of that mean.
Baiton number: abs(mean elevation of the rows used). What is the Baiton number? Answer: 7.6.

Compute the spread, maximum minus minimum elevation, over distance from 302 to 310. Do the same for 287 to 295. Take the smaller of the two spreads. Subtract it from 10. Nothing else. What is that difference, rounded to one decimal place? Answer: 8.8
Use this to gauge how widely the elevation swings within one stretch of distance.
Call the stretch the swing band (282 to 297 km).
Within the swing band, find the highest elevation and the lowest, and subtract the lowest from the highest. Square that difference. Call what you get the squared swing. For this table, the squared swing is 2.3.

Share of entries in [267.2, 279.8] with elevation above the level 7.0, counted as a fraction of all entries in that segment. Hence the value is 0.20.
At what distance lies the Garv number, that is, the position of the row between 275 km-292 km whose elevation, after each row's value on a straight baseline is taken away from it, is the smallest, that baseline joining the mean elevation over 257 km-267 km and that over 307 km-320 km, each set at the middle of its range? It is 291.0 km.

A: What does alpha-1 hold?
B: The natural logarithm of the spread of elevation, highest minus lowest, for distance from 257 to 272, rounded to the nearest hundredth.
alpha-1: 0.29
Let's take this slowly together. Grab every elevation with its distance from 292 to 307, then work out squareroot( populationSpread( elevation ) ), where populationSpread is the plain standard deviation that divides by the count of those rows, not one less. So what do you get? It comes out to 1.1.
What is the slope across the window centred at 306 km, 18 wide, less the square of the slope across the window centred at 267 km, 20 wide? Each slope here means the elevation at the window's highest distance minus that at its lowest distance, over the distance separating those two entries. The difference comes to 0.4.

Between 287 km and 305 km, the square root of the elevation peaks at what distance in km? 303.5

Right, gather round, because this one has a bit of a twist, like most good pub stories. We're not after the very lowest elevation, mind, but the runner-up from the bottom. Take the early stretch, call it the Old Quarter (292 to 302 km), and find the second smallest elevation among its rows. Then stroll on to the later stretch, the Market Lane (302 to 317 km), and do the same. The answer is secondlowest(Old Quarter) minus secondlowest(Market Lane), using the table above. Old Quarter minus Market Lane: -3.1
